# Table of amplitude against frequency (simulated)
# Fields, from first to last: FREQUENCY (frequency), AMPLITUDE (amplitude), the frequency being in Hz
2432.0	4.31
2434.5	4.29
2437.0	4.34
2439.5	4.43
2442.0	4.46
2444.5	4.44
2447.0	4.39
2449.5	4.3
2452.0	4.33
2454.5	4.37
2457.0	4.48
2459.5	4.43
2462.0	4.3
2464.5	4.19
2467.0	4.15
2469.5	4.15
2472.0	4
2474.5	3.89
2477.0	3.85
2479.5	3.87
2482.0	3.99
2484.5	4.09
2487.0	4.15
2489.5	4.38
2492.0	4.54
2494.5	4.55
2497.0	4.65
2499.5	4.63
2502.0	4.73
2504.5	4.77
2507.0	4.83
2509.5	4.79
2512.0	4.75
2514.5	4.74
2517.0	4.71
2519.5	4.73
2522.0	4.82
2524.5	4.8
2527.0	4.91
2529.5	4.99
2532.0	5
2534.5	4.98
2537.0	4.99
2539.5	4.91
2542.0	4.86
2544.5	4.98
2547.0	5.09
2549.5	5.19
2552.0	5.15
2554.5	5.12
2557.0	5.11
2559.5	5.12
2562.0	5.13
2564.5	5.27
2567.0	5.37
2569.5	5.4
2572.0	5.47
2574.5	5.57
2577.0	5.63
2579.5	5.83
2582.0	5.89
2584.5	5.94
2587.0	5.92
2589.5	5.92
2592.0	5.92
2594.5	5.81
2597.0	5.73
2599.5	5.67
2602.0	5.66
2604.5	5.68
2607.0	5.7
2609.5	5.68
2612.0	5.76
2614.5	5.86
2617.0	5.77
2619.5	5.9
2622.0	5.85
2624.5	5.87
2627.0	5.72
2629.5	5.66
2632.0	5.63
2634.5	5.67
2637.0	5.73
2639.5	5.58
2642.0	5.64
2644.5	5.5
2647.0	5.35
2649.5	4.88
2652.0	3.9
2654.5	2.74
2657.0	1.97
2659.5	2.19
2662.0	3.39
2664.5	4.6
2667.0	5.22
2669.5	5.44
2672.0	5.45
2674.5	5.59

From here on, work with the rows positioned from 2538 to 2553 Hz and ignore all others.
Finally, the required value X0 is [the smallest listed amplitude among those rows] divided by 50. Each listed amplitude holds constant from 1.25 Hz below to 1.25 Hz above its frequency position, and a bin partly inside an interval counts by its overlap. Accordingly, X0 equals 0.097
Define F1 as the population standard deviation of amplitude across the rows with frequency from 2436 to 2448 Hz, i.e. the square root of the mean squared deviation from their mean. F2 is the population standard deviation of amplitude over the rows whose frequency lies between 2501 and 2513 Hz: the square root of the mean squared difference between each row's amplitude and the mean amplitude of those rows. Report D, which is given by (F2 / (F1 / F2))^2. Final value 0.00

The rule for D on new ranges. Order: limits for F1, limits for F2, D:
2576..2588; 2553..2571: 0.02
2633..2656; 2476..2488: 0.00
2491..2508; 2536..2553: 0.02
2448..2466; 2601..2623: 0.01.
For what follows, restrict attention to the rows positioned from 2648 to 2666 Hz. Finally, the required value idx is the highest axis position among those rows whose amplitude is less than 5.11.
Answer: 2664.5 Hz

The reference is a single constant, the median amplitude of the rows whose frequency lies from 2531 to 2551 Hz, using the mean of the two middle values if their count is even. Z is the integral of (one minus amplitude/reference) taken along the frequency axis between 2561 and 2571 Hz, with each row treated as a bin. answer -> -0.6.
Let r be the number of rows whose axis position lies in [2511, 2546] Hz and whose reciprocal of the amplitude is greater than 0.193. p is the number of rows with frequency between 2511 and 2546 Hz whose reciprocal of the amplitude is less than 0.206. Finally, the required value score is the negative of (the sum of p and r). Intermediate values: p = 8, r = 14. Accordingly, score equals -22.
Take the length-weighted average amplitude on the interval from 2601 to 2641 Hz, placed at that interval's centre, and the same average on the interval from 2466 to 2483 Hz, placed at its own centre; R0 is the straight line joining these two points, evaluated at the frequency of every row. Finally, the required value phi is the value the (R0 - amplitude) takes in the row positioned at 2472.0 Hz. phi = 0.0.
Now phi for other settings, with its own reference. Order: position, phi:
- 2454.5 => -0.6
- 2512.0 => -0.3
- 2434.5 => -0.8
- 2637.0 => 0.2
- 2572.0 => -0.3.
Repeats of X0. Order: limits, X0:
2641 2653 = 0.078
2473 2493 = 0.077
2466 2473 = 0.080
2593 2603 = 0.113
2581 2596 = 0.116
